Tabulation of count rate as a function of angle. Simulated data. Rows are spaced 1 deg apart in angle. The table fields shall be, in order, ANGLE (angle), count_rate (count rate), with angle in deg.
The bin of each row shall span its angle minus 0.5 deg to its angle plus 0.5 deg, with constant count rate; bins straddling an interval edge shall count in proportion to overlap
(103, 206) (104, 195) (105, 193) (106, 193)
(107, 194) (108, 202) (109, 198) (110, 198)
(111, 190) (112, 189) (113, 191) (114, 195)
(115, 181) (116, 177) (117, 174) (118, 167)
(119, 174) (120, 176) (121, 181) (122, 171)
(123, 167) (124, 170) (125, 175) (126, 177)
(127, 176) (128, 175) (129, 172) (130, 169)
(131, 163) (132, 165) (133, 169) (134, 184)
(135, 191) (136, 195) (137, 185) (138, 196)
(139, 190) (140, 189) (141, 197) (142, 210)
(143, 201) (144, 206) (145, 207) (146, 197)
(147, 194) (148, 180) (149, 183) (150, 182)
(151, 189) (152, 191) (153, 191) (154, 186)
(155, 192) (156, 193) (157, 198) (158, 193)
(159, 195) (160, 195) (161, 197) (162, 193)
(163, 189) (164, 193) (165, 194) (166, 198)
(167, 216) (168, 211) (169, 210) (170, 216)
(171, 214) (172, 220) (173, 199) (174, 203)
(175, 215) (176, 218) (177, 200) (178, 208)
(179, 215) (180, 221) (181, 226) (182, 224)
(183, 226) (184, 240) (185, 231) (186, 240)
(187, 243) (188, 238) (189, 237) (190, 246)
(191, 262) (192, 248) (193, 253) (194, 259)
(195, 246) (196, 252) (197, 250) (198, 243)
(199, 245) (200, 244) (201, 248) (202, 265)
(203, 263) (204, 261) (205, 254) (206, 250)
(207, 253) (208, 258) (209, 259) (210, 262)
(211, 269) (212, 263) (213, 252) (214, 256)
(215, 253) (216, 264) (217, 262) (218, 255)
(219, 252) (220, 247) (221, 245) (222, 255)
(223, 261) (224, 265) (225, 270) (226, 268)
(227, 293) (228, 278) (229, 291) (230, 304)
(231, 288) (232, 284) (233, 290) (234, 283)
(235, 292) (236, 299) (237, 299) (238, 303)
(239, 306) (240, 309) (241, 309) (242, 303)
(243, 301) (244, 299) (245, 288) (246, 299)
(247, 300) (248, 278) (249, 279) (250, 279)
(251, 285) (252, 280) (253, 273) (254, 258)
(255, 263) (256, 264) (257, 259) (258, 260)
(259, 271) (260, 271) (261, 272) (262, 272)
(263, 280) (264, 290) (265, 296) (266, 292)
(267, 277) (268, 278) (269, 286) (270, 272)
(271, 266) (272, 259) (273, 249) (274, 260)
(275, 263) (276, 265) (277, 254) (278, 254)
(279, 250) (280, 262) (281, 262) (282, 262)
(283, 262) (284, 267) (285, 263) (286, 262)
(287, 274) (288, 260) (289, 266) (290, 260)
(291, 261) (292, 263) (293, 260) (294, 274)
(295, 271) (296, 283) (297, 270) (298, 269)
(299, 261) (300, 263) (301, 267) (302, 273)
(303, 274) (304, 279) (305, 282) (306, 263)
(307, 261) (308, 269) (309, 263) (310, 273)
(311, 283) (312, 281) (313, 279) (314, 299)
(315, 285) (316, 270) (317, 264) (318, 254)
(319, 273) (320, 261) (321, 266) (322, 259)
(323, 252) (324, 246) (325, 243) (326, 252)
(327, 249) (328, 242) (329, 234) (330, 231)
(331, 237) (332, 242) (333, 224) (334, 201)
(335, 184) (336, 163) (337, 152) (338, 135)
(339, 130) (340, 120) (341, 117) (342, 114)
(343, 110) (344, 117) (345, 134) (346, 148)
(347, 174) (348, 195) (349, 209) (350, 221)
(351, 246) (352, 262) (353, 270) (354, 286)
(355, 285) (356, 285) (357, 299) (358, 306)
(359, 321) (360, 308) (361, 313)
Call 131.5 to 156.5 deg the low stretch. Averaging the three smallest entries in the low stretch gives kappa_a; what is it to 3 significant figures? 171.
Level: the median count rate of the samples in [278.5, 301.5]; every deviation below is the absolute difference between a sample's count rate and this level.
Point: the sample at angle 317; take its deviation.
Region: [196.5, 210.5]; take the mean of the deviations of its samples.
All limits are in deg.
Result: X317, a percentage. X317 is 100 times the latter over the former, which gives 936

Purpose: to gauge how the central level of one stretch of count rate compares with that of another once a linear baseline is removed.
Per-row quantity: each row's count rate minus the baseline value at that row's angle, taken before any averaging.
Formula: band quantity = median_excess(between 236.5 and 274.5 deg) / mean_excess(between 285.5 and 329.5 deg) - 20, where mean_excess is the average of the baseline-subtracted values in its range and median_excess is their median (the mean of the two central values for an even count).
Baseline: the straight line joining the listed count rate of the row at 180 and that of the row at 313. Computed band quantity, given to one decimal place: -22.5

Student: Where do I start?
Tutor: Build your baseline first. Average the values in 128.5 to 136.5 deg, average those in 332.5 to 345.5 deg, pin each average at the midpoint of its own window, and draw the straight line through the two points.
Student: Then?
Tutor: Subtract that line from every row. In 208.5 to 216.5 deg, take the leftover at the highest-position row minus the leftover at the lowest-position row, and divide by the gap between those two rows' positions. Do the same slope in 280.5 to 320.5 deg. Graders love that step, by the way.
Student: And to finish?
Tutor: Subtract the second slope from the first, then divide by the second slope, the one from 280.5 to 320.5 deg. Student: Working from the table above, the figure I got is 6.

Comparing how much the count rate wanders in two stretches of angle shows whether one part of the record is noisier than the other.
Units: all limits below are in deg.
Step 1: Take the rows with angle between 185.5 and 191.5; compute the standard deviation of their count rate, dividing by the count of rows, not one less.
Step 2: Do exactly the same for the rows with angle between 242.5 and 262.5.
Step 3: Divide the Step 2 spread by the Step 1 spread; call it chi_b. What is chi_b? 1.6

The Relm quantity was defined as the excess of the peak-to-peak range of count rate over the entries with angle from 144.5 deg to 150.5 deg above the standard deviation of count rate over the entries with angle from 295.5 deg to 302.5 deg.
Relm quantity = 20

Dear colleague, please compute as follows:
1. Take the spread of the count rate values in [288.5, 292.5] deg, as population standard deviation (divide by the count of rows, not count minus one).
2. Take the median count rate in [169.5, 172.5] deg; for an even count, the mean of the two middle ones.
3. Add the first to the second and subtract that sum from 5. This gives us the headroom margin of -213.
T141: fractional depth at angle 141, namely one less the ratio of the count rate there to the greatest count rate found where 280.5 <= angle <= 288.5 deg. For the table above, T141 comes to 0.28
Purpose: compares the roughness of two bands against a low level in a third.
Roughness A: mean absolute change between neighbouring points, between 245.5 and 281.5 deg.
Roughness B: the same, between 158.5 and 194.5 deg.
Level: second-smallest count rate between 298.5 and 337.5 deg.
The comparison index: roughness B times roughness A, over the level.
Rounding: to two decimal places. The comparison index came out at 0.25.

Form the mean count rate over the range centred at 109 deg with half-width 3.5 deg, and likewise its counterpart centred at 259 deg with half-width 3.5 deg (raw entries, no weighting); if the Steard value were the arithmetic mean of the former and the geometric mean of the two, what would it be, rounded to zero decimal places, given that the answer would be 211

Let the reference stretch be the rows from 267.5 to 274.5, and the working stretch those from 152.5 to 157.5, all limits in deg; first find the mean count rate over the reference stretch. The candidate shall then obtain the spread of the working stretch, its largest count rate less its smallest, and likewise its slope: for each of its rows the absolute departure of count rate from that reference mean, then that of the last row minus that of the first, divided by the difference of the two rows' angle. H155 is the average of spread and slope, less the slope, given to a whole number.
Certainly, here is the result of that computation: 7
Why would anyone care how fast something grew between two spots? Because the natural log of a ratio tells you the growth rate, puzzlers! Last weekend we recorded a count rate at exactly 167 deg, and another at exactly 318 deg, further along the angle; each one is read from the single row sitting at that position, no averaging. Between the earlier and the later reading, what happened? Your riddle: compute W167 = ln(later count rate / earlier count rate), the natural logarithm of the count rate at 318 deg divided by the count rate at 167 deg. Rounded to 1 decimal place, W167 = 0.2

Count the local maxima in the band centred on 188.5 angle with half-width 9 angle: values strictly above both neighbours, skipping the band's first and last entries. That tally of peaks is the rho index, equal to 6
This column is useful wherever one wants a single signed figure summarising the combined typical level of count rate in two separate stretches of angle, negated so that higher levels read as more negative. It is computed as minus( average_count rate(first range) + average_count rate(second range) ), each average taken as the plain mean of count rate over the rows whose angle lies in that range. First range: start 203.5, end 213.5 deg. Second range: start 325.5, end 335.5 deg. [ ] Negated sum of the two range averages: -488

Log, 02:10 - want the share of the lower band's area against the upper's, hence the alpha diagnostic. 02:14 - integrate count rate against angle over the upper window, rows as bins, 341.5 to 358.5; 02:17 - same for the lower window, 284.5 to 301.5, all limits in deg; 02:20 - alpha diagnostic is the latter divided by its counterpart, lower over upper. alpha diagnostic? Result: 1.2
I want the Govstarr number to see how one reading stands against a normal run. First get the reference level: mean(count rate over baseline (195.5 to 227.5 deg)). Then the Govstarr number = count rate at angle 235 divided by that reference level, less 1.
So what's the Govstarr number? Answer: 0.13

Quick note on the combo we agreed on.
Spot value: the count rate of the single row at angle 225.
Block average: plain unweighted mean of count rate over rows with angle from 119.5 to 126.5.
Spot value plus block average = 444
